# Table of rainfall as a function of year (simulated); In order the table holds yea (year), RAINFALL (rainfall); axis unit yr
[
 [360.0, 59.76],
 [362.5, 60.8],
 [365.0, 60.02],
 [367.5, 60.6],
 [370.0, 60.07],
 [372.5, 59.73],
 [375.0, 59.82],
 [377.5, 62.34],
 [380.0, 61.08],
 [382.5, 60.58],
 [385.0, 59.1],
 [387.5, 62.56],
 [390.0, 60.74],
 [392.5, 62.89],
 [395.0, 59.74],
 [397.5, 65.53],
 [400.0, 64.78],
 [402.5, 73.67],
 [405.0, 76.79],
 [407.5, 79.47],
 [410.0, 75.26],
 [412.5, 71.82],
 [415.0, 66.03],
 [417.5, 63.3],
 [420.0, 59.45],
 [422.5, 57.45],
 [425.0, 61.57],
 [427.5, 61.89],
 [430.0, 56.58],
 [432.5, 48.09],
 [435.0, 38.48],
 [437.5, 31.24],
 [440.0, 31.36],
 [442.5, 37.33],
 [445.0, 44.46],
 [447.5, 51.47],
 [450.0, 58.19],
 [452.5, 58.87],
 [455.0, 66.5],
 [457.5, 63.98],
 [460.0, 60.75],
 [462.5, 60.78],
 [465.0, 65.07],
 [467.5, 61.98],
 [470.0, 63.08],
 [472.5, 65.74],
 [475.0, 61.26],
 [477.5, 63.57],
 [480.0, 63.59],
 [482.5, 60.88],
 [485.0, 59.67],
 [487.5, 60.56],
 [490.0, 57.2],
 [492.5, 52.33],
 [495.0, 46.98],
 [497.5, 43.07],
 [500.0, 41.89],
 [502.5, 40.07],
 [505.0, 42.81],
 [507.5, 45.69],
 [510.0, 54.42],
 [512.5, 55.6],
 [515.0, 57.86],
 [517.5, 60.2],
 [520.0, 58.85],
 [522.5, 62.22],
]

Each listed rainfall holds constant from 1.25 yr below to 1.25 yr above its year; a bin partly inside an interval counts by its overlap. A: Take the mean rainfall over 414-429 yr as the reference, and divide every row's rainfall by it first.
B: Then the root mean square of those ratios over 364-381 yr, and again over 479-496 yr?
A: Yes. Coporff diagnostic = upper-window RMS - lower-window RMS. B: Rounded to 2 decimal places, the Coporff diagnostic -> -0.05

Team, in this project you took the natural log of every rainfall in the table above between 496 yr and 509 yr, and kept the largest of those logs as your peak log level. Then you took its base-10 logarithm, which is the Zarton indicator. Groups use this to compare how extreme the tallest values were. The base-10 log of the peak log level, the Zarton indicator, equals 0.582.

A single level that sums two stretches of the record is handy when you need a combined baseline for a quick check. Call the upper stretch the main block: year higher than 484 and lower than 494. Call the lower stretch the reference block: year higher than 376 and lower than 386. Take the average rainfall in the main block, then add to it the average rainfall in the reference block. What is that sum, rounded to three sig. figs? 118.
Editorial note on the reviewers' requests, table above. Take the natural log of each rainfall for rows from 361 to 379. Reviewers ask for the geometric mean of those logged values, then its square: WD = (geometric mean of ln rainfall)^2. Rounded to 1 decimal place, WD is 16.8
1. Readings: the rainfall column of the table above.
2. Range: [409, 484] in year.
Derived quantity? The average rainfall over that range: 58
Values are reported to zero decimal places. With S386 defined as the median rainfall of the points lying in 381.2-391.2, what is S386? 61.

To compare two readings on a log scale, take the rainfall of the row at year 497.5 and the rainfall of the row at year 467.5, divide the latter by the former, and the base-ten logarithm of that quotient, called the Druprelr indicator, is 0.16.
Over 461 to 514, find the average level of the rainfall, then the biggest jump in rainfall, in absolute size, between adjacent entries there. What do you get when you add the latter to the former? 64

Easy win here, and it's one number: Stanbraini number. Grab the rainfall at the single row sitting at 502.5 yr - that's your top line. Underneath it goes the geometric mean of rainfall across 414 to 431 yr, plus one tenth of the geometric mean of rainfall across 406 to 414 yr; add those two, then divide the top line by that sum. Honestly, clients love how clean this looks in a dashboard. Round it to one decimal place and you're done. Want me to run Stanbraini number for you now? 0.6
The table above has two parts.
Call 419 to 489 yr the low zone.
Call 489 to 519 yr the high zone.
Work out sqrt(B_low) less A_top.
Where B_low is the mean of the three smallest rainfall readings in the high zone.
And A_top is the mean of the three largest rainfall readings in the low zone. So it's -59.3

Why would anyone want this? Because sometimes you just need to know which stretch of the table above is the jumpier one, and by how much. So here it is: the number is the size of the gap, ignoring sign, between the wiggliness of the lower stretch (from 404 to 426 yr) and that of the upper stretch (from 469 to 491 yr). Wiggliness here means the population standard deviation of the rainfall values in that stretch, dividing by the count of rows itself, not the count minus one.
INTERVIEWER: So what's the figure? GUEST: 5.3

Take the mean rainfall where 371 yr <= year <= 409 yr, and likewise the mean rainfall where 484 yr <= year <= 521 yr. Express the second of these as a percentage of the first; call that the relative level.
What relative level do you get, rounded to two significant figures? 80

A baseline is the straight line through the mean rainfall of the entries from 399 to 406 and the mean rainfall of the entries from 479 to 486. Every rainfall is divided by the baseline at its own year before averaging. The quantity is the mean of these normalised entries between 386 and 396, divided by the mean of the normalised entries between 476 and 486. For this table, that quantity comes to 0.83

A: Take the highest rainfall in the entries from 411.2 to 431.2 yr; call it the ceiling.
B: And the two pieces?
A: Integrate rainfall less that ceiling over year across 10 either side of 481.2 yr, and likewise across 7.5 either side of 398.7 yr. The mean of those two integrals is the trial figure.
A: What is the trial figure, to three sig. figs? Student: -137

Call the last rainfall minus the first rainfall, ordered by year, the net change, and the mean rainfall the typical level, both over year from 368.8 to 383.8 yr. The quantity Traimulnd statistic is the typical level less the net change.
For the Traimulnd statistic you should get 60.1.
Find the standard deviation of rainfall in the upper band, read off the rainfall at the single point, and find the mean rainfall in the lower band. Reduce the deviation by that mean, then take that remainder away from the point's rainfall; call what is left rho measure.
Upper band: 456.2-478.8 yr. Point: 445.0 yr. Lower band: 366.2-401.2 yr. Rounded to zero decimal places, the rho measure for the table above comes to 104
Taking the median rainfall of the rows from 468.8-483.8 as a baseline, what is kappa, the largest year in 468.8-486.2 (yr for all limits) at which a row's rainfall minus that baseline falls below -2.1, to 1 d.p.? 485.0 yr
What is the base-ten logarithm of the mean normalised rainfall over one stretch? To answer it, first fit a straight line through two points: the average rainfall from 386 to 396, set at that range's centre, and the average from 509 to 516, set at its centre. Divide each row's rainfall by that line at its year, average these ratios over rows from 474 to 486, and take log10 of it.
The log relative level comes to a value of 0.03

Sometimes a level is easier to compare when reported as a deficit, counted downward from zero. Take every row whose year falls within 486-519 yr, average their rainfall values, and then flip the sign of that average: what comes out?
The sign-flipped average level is -51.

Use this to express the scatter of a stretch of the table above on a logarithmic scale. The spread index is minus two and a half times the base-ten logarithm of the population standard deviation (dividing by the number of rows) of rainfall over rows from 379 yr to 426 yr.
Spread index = -2.03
